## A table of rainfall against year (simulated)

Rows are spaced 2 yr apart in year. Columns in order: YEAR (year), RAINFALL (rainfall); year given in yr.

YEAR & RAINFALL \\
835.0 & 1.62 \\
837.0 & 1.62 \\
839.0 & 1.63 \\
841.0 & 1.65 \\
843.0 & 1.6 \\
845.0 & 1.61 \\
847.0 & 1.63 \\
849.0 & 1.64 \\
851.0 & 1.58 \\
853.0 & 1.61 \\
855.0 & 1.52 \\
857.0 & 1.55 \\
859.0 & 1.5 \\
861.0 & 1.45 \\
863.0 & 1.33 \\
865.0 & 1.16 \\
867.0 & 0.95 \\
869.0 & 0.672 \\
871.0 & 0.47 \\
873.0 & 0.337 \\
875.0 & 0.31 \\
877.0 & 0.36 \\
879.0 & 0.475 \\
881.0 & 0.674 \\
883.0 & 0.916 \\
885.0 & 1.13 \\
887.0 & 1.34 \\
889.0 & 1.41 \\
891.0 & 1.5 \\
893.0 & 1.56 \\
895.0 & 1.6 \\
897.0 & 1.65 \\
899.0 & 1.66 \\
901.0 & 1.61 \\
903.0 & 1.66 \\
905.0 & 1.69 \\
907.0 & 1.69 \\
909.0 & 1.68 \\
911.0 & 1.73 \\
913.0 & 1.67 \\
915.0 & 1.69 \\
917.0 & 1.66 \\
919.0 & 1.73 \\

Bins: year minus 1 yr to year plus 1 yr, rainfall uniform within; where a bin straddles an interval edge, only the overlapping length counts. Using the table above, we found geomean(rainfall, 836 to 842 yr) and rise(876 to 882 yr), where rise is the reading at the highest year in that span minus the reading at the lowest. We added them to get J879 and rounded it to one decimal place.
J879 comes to 1.9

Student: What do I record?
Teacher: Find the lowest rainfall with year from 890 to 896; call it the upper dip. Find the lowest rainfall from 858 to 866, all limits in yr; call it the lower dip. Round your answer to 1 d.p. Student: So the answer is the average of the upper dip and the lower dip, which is 1.3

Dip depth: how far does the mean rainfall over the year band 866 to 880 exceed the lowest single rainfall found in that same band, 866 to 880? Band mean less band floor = 0.20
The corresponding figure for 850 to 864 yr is 0.18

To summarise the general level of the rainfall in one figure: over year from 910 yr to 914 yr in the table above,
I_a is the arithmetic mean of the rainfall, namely 1.70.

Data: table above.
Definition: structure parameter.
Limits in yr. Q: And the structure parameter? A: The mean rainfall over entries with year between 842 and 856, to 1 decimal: 1.6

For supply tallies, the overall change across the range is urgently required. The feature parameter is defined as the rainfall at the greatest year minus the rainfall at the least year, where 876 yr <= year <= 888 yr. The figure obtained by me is 1.0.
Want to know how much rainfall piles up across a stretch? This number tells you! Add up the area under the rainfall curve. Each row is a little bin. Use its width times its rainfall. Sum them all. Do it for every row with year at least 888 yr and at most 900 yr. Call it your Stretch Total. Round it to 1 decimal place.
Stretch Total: 18.8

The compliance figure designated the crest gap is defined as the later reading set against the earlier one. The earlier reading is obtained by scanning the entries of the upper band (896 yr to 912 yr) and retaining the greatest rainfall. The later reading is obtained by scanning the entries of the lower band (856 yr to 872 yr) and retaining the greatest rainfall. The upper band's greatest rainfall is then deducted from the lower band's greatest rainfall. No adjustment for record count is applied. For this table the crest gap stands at -0.2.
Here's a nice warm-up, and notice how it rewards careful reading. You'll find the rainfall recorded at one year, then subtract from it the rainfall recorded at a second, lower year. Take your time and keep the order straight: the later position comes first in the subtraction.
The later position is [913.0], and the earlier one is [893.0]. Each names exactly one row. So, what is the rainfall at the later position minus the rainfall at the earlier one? 0.11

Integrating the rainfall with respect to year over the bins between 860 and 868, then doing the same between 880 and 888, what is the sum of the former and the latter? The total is 18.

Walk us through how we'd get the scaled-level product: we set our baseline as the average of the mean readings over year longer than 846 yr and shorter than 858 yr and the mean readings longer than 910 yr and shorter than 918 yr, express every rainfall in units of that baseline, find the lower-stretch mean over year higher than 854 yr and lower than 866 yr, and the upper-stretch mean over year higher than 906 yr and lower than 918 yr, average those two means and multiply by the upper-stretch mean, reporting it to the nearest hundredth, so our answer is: 0.98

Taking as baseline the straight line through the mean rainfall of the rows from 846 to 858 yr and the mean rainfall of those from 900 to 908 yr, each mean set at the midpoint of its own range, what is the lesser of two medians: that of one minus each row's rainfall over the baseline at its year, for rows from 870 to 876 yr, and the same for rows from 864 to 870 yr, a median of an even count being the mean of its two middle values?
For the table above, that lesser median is 0.41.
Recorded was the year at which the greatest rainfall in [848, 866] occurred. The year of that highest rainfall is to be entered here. 849.0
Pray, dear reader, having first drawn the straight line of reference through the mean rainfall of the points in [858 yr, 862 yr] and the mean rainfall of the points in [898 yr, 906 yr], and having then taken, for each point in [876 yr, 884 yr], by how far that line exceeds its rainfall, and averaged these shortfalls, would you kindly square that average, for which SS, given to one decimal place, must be 0.9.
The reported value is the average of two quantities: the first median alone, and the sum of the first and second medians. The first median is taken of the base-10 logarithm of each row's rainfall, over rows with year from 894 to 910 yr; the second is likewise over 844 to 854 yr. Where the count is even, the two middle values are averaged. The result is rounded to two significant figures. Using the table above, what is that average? 0.32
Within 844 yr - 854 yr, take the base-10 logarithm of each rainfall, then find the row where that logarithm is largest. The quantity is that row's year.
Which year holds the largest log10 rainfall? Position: 849.0 yr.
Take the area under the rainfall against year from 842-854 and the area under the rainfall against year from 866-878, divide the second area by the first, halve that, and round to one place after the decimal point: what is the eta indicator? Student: 0.2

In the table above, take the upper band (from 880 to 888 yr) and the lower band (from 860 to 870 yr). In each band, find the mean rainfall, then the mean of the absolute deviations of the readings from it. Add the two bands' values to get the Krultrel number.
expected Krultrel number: 0.46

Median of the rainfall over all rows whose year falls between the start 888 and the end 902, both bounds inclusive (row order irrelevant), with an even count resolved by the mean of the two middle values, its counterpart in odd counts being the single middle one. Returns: 1.60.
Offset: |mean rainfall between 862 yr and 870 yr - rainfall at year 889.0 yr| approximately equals 0.38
